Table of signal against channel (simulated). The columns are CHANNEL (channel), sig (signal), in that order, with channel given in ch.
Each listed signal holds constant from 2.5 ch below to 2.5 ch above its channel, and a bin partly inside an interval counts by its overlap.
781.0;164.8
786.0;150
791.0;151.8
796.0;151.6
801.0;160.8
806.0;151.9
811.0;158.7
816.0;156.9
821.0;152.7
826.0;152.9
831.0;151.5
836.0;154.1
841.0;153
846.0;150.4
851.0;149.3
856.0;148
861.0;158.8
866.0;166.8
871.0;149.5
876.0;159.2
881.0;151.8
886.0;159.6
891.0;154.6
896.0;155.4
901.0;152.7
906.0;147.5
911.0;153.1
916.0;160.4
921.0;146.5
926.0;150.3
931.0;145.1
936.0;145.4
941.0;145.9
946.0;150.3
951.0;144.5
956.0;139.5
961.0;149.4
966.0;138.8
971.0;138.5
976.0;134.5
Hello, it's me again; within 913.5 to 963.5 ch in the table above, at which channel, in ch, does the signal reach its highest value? 916.0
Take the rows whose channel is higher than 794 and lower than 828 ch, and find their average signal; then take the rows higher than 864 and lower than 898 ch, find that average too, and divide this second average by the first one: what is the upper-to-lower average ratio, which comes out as 1.01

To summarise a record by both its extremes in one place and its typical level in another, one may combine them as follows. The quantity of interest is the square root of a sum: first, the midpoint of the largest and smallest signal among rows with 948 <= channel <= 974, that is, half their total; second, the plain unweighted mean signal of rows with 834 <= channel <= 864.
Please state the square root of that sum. 17.2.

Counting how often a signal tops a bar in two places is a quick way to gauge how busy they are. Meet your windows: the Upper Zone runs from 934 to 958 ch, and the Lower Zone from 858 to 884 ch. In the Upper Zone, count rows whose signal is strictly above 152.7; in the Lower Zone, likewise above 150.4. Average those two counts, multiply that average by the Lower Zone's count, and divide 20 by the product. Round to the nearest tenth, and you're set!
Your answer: 2.5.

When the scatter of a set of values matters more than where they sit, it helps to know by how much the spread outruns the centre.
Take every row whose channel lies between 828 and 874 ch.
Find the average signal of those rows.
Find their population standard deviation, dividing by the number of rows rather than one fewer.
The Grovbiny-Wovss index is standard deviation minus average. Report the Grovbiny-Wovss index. -148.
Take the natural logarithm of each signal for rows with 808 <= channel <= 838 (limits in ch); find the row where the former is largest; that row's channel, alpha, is 811.0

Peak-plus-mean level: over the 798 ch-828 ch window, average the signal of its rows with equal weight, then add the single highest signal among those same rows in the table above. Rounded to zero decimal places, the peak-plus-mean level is 316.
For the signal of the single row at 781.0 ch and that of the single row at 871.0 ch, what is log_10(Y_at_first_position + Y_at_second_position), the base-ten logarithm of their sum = 2.497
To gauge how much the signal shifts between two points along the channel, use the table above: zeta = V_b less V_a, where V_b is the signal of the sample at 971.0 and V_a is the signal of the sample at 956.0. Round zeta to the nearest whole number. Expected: -1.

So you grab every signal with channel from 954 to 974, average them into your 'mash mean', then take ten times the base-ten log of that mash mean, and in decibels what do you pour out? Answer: 21.5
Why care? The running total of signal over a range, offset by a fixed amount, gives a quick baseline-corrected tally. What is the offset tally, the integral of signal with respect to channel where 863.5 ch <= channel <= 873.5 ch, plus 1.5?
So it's 1583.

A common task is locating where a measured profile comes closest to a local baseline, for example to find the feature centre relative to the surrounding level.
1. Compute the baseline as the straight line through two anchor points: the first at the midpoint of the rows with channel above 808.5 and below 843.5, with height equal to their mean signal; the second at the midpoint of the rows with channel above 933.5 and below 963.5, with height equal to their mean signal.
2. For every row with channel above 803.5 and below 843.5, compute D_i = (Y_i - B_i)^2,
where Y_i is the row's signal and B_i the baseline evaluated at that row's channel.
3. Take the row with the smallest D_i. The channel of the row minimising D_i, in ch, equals 841.0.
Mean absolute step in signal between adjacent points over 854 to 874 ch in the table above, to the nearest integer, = 12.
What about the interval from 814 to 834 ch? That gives 2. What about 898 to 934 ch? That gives 7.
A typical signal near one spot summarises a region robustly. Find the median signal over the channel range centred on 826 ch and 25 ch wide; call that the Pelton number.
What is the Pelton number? 153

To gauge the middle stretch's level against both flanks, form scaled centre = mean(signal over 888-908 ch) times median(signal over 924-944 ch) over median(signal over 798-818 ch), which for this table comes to 141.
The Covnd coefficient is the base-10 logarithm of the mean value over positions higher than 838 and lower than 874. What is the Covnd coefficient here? 2.19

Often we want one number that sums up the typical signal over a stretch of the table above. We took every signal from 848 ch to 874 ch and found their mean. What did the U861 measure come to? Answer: 154.5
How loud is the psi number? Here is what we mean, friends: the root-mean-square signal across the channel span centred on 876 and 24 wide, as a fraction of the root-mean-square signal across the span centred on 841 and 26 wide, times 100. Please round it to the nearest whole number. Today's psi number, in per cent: 104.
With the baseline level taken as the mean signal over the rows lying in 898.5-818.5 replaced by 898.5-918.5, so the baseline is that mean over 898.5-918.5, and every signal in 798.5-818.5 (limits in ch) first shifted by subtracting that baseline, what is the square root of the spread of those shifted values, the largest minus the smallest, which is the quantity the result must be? 2.98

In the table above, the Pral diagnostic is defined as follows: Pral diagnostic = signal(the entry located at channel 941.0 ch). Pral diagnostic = 145.9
